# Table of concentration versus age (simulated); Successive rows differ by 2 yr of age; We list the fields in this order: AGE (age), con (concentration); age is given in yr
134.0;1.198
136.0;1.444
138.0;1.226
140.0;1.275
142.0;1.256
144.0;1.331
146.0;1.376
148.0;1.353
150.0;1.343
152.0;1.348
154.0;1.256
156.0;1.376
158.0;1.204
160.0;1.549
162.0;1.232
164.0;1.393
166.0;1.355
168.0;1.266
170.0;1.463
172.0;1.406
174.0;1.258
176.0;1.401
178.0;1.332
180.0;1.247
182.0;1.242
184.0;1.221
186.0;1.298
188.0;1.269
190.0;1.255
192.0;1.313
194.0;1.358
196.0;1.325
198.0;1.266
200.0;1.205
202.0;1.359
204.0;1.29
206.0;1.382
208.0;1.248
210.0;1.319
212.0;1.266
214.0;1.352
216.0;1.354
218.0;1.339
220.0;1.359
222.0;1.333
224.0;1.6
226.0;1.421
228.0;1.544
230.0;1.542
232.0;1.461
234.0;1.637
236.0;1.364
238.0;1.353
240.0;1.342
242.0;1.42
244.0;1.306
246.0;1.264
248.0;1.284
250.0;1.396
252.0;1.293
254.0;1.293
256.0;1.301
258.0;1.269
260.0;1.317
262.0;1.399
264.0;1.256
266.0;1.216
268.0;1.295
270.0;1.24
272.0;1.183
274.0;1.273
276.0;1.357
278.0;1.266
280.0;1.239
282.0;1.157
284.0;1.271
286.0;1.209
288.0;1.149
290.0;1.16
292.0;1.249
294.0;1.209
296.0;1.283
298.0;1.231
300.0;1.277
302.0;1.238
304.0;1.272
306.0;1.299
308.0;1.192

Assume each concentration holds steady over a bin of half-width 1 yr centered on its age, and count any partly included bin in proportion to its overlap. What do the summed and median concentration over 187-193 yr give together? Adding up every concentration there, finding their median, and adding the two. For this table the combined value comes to 5.1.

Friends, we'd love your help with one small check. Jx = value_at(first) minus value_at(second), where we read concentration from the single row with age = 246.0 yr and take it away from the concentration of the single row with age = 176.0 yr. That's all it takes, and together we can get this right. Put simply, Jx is 0.137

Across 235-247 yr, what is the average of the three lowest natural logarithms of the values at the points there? 0.27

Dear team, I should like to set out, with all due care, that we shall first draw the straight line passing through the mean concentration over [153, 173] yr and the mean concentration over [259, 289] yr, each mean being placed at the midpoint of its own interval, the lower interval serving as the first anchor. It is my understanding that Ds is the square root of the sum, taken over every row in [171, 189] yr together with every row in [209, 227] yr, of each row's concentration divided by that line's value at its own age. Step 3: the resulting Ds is 4.27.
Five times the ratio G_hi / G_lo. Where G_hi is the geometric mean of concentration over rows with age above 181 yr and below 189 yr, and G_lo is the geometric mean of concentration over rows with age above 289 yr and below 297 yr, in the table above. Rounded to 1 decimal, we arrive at 5.1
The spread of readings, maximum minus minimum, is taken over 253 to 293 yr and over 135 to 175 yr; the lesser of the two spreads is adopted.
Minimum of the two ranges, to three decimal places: 0.250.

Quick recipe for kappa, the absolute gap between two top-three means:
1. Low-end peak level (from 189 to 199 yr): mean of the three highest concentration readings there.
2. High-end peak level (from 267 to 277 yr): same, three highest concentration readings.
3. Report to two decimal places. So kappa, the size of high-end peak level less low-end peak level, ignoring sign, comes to 0.02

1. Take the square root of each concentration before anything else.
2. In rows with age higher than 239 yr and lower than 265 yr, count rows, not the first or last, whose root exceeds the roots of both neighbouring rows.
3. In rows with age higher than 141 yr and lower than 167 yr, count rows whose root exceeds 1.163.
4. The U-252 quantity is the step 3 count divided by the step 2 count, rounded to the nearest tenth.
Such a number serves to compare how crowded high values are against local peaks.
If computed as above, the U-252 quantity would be 1.5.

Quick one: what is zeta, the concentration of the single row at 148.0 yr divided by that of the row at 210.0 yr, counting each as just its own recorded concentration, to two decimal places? 1.03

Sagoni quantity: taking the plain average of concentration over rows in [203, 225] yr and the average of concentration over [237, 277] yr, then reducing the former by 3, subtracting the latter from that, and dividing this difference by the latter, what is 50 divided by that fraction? -22.1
